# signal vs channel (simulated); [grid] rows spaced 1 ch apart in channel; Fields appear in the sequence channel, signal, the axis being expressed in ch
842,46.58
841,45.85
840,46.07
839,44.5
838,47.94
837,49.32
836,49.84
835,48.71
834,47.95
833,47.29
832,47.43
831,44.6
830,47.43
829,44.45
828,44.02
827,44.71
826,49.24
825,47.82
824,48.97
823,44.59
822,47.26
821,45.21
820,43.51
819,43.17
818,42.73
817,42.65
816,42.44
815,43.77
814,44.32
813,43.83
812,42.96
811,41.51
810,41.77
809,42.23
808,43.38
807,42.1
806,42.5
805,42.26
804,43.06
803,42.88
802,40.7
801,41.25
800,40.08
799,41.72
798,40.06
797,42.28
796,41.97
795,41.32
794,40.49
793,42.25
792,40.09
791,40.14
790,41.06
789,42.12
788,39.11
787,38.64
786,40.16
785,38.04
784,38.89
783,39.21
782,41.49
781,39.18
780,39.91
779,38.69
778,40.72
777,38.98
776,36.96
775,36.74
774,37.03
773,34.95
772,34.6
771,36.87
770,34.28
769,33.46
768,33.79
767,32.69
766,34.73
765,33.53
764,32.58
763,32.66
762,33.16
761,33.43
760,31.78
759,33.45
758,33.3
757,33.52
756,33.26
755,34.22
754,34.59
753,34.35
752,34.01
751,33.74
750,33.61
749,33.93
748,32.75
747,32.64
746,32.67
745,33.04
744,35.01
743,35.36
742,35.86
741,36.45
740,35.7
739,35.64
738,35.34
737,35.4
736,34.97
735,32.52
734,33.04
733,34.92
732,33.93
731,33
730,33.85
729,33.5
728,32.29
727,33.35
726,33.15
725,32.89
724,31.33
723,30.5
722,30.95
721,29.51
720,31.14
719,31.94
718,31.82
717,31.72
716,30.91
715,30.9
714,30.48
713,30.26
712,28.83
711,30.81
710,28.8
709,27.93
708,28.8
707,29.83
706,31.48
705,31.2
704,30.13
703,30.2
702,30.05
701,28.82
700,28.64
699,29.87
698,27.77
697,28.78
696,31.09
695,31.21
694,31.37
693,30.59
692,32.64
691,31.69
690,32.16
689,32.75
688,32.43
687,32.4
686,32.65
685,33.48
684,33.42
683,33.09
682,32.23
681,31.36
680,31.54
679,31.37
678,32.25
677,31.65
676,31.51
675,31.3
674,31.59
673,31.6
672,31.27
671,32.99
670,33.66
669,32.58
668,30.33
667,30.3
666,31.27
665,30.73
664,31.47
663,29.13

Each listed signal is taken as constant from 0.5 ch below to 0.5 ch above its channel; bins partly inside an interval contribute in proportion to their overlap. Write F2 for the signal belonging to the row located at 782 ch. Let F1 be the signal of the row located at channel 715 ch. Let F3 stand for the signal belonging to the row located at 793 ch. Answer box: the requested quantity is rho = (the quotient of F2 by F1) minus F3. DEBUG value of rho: -41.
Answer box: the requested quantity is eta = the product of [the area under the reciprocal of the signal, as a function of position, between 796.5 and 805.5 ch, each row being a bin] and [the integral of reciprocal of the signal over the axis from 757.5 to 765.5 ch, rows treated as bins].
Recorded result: 0.05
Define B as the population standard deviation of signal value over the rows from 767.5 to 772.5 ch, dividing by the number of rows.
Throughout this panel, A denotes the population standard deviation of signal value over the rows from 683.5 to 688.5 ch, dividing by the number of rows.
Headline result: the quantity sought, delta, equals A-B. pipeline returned -0.7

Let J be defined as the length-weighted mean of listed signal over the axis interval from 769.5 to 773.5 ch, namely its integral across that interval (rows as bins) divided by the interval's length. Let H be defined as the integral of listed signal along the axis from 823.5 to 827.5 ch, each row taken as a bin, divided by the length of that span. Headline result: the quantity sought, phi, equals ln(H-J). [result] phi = 2.5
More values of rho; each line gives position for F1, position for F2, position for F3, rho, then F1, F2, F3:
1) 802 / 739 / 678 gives -31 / 40.7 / 35.64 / 32.25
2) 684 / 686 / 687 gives -31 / 33.42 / 32.65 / 32.4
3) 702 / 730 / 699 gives -29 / 30.05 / 33.85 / 29.87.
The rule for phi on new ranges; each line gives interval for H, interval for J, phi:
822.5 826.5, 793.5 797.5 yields 1.8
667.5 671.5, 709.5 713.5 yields 1.0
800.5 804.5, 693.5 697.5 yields 2.4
